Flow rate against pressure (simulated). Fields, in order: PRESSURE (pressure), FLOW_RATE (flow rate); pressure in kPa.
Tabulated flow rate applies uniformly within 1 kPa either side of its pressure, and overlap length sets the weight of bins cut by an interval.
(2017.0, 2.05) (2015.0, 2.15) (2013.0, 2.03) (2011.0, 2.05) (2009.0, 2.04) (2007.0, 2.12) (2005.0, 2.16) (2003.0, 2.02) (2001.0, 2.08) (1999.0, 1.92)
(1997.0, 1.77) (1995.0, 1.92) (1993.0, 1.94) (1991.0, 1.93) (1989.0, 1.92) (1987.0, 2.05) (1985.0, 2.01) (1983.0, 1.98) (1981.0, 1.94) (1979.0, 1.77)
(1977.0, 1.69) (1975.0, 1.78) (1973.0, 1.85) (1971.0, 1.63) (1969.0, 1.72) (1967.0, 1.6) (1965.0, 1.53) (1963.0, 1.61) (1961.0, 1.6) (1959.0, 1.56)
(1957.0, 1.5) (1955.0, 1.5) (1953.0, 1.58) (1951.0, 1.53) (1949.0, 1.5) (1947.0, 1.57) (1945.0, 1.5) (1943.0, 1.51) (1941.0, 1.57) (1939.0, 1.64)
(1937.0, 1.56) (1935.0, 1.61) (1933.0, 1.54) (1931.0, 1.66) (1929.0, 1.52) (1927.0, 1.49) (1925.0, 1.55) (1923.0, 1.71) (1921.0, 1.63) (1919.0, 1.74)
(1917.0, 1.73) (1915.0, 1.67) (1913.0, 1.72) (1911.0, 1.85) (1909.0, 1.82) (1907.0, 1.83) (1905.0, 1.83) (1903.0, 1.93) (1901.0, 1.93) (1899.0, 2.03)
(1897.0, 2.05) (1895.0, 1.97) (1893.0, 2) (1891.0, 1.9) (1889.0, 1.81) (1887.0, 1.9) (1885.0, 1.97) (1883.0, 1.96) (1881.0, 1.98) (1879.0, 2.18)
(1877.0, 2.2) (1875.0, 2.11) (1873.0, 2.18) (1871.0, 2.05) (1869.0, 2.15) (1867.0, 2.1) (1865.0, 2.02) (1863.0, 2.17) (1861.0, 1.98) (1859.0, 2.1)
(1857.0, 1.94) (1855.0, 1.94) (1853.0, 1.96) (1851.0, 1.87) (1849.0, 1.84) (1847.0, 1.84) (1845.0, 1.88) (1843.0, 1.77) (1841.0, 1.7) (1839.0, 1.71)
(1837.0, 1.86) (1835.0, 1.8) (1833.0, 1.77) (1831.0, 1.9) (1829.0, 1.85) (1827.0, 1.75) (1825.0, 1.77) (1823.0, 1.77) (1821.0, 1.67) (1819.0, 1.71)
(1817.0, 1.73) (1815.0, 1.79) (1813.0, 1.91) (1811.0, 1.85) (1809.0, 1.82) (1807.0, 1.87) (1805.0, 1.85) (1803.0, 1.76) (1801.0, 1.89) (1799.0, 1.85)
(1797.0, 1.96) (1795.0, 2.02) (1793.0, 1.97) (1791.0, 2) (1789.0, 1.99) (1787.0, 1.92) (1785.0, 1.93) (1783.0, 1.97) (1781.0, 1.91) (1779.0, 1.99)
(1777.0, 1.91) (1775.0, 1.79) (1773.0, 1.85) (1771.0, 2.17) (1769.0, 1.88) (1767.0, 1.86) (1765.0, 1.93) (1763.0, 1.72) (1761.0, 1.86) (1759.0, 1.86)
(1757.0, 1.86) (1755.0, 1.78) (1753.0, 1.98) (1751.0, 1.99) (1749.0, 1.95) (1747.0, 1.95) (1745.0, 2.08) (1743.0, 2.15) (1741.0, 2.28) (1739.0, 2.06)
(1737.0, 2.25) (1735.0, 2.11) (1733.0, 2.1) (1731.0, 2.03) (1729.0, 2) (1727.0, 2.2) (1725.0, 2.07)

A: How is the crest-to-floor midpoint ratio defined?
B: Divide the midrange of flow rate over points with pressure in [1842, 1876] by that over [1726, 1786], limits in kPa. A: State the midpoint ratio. 0.99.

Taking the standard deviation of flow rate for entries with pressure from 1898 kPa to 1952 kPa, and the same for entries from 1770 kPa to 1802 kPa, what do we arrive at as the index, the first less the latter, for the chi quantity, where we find 0.07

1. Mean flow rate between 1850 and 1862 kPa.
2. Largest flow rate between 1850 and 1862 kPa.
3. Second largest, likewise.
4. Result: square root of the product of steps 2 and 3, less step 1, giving 0.074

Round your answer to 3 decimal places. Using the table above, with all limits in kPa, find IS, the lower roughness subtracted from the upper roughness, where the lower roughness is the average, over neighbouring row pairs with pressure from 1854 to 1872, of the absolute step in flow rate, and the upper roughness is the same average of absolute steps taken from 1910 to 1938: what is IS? -0.024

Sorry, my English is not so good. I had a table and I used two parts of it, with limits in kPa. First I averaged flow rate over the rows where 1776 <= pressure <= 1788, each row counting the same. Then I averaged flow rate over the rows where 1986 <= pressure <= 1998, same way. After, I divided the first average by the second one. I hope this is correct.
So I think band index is 1.01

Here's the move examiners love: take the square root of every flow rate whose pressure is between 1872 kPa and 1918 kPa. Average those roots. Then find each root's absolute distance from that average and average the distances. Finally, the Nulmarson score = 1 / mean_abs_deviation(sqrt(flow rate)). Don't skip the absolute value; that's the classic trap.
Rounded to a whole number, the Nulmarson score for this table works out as 24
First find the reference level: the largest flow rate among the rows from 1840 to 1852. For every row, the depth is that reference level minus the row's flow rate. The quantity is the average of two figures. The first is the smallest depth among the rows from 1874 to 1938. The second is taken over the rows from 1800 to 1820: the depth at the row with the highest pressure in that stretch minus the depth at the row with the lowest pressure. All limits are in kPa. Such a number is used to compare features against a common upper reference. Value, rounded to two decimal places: -0.07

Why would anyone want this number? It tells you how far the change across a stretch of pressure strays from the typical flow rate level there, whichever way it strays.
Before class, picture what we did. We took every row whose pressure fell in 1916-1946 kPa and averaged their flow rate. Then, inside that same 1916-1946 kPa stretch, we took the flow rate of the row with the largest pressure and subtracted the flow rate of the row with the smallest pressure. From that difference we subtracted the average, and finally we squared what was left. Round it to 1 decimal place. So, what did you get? 3.3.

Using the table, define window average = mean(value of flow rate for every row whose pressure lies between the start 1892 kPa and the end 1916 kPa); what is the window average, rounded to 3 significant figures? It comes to 1.89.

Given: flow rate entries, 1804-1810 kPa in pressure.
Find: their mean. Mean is 1.8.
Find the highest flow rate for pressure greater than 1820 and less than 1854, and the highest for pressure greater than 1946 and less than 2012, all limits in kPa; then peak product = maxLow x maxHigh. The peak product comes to 4.2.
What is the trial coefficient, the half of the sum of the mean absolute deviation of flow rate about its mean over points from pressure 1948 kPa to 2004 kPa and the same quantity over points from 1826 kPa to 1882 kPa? 0.15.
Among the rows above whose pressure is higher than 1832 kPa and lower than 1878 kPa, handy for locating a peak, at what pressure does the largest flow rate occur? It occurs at 1877.0 kPa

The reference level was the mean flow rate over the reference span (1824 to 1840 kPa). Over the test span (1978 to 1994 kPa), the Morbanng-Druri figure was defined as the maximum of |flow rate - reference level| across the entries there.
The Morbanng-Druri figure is 0.25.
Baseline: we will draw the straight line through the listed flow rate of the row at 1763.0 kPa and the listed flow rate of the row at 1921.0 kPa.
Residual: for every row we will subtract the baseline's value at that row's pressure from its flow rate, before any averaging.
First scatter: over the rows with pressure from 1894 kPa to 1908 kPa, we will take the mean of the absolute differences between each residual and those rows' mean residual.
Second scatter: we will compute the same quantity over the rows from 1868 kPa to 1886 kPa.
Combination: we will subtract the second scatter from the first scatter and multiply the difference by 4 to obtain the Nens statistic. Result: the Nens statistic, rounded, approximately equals -0.08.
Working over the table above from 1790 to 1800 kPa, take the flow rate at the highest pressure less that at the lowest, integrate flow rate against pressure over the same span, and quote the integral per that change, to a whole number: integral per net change -131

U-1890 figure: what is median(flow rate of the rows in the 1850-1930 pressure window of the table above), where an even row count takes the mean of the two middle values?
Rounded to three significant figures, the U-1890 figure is 1.94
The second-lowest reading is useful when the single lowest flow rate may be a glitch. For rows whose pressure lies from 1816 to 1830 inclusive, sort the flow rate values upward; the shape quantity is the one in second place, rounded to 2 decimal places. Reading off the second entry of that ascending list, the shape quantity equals 1.71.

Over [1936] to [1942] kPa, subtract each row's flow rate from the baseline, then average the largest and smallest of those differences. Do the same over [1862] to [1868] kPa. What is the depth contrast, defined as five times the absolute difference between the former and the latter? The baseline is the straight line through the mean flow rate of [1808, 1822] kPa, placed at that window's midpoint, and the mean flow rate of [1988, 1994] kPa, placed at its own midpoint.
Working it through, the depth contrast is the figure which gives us 2.78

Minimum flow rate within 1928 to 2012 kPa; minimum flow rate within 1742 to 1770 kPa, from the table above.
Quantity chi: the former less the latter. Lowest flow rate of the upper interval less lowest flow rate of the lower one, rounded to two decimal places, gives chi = -0.22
